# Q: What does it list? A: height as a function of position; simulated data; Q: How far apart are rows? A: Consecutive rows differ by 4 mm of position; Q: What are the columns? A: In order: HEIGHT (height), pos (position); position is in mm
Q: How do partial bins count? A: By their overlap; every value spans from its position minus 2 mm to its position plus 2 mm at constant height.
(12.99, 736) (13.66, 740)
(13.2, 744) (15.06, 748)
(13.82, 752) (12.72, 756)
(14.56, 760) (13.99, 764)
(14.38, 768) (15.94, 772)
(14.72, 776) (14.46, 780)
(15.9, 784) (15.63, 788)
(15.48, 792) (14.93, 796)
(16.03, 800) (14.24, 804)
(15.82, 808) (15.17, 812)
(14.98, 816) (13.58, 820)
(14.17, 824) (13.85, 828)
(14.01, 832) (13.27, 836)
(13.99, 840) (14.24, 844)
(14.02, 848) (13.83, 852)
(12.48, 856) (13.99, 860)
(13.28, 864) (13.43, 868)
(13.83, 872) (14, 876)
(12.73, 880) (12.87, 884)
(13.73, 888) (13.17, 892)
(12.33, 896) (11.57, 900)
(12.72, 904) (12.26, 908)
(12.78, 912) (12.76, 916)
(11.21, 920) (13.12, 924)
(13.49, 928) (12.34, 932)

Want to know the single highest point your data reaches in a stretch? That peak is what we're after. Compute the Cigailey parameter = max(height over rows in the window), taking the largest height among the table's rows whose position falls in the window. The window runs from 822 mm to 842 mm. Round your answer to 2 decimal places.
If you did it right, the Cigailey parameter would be 14.17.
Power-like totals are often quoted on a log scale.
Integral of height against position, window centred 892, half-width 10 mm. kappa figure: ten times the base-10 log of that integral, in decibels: 24.1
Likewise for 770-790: 24.9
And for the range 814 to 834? 24.5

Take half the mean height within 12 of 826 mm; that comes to 6.99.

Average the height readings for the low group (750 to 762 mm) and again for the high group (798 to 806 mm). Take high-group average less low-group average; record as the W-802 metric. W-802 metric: 1.4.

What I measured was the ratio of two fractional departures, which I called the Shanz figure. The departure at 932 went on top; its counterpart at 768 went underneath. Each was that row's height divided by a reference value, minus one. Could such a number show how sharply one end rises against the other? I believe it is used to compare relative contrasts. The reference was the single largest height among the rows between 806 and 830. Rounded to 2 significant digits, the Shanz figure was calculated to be 2.4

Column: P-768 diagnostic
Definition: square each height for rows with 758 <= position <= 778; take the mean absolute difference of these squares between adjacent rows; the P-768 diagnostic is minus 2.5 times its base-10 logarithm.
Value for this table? -3.6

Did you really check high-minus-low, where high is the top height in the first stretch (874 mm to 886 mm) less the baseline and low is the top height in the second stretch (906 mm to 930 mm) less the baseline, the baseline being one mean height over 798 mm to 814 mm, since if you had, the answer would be 0.51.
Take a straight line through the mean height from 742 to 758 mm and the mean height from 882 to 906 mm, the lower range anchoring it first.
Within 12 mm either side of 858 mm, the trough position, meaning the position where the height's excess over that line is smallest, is 856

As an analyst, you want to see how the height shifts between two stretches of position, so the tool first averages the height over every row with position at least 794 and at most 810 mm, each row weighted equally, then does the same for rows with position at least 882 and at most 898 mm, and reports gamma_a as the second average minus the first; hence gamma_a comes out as -2.2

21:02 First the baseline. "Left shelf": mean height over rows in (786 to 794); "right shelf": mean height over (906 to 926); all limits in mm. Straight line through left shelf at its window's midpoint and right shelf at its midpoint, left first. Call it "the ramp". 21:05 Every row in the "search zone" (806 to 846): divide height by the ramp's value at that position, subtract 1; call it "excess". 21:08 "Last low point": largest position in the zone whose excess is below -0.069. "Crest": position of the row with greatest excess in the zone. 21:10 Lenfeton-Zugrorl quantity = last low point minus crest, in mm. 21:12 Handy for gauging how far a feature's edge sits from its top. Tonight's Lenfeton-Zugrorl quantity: 28 mm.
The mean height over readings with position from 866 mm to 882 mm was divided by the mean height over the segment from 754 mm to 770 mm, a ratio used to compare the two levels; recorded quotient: 0.97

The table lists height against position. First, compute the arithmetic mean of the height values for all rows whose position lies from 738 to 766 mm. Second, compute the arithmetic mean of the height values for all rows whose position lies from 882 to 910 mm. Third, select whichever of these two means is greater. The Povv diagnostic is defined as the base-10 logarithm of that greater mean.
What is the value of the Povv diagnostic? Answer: 1.14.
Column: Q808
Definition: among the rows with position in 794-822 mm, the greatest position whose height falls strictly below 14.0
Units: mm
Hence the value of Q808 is 820 mm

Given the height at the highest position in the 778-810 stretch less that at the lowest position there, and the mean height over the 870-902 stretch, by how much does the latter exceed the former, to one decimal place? 11.7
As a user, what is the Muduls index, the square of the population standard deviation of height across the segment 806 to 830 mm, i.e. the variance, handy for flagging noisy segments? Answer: 0.62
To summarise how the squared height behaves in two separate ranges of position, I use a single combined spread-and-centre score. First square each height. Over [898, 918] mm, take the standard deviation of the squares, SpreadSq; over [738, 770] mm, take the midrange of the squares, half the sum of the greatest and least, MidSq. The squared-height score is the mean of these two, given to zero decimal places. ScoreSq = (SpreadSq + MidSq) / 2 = 103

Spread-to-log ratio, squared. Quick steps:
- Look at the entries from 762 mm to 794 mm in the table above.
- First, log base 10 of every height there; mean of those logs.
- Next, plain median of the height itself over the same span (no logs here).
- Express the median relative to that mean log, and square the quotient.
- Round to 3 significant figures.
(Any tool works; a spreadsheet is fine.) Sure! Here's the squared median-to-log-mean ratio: 164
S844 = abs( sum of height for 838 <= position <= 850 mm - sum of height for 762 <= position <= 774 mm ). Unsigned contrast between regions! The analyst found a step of 2.1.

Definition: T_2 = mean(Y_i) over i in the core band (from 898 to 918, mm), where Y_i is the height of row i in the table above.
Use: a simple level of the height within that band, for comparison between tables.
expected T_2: 12.4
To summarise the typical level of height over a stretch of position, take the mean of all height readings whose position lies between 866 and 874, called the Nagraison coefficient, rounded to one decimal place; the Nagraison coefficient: 13.6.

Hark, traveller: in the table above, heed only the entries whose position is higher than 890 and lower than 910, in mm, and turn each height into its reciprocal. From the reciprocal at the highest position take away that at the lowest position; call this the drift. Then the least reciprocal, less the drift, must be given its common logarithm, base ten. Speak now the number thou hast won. -1.15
